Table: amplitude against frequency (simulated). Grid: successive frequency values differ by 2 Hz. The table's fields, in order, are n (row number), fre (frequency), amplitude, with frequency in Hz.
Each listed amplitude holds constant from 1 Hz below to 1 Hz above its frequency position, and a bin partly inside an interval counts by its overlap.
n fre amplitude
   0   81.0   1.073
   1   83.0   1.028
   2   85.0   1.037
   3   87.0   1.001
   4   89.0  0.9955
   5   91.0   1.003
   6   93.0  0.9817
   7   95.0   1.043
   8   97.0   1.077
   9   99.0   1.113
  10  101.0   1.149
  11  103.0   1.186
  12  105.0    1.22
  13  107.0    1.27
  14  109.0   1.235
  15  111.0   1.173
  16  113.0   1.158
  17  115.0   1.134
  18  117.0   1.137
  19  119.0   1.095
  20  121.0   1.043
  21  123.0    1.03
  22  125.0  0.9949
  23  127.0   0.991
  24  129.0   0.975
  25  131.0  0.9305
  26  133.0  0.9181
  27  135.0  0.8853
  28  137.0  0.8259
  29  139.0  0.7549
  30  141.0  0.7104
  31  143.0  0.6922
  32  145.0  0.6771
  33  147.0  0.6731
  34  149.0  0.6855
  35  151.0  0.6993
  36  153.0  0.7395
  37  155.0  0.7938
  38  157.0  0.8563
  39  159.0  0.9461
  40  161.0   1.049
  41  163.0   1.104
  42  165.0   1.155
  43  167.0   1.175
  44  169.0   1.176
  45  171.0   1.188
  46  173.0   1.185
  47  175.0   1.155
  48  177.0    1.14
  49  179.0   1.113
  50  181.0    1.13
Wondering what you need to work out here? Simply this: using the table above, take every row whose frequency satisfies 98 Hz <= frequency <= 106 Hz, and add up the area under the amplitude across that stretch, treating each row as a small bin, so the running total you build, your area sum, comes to 9.3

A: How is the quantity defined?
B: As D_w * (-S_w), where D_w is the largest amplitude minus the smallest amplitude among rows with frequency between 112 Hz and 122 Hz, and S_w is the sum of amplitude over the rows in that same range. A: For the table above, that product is -0.64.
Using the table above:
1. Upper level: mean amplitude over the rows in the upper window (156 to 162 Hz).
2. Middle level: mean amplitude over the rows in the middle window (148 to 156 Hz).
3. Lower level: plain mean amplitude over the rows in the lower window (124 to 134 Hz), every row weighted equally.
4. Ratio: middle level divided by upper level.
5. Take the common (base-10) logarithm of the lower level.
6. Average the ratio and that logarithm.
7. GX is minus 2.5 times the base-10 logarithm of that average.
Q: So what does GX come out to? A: 1.06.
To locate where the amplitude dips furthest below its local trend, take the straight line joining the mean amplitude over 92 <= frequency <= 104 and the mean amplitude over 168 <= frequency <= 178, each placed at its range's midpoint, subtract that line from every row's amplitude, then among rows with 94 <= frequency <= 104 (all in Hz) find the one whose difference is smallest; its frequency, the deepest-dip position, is 95.0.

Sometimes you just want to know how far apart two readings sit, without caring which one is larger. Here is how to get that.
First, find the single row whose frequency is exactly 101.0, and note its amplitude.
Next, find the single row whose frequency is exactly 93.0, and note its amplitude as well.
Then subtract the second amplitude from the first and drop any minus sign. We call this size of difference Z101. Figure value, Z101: 0.17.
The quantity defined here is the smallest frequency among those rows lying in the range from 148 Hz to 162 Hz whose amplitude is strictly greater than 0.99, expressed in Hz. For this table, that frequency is 161.0 Hz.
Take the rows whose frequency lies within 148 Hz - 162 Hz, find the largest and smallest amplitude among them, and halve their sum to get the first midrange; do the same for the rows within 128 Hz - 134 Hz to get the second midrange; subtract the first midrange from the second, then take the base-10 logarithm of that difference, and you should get -1.1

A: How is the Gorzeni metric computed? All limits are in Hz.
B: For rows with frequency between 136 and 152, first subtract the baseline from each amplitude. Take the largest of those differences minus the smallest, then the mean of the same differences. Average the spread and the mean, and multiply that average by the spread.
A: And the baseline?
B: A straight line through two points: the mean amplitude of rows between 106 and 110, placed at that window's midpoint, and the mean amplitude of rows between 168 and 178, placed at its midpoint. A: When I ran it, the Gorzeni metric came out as -0.025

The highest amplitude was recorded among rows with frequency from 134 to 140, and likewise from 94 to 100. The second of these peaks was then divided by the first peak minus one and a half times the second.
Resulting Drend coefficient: -1.4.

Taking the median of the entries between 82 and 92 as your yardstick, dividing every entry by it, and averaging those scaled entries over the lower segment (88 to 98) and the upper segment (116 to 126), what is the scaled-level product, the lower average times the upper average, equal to 1.07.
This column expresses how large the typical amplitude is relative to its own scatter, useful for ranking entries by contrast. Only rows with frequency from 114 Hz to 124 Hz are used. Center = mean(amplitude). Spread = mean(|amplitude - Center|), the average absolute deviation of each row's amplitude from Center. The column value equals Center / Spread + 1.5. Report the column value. 28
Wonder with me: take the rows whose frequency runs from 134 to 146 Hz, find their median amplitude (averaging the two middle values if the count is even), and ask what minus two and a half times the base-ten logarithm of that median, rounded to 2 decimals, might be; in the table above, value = 0.34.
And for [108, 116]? -0.17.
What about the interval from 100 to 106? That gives -0.19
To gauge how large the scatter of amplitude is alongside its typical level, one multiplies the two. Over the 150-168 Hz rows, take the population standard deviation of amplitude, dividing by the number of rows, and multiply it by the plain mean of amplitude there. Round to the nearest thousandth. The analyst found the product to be 0.163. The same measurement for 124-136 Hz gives 0.039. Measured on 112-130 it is 0.070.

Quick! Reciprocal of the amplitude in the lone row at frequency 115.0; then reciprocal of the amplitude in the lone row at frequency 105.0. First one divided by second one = 1.08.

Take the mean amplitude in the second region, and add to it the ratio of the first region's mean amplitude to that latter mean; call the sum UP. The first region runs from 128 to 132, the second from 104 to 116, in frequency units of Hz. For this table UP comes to 1.99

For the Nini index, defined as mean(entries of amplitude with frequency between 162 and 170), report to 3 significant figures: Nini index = 1.15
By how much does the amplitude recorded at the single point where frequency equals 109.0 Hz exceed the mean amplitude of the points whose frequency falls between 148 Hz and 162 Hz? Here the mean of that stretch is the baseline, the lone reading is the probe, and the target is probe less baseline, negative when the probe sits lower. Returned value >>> 0.41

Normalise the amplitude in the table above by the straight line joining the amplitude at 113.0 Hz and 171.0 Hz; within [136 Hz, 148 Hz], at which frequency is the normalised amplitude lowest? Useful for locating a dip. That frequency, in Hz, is 147.0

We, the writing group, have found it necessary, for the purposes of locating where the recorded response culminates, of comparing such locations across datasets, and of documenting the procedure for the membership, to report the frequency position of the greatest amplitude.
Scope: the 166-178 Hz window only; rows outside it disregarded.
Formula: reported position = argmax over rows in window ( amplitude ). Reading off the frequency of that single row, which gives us 171.0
